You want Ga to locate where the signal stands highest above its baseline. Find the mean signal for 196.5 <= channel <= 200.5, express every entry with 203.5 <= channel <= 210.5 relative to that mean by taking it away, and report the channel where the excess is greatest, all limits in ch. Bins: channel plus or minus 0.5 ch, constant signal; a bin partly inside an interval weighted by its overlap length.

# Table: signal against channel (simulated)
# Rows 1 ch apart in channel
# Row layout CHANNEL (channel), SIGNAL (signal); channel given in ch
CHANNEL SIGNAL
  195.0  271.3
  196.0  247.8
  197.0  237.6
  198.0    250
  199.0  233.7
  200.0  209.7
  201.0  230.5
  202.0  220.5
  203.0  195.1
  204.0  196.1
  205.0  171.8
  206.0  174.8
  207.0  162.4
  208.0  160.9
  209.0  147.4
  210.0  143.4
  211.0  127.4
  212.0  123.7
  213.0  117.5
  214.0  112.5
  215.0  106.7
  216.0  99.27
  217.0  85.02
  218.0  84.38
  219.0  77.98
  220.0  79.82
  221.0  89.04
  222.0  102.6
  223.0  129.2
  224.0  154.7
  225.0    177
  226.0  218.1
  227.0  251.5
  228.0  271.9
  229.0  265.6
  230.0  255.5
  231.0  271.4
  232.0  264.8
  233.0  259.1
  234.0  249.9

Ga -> 204.0 ch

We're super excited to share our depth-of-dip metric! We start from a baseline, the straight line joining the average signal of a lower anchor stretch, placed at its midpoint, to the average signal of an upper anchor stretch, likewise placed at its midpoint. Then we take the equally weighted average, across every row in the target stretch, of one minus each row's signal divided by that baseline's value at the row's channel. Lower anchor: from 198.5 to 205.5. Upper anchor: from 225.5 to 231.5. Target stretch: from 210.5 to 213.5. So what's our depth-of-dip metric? 0.46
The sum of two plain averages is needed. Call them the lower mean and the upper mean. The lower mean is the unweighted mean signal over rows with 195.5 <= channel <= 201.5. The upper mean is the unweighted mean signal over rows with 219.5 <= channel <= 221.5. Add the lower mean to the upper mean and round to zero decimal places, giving 319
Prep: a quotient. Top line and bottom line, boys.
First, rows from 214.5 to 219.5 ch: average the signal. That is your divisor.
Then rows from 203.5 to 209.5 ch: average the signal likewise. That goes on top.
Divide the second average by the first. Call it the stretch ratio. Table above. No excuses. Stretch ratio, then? 1.86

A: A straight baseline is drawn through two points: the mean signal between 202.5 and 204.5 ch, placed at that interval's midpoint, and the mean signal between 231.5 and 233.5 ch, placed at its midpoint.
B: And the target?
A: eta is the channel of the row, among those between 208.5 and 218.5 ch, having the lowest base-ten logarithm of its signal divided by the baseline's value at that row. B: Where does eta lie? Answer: 218.0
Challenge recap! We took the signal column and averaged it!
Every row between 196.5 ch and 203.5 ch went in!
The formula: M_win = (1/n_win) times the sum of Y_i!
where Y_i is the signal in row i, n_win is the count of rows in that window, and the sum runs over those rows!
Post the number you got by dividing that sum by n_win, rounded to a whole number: 225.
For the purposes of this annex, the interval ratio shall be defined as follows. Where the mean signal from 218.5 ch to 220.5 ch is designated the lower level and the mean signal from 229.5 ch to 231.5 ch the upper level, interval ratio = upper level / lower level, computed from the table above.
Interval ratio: 3.3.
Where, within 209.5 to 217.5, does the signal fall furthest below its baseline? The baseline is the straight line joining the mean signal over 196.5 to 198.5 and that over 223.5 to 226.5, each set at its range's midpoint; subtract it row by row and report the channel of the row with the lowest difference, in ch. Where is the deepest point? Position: 217.0 ch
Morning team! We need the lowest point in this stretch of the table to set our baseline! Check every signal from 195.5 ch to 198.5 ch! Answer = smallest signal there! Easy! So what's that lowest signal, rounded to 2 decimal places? 237.60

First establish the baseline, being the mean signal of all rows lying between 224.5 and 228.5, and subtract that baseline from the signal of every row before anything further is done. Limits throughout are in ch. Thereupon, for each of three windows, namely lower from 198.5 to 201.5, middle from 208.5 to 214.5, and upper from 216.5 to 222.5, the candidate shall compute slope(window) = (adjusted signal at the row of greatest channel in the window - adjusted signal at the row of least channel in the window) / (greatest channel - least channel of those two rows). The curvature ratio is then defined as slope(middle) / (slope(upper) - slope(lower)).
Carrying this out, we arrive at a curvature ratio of -1.4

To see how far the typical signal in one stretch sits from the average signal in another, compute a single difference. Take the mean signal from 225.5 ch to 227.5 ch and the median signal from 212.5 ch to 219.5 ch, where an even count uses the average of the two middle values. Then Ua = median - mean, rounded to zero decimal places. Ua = -136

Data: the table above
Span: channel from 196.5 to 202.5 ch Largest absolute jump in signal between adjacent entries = 24.0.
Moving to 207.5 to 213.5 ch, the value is 16.0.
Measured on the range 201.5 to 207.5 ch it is 25.4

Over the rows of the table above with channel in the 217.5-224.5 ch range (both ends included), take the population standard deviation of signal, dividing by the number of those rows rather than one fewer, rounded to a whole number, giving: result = 27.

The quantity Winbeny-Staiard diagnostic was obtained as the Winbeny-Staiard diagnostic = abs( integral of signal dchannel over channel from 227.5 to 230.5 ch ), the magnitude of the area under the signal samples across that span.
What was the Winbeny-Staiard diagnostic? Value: 793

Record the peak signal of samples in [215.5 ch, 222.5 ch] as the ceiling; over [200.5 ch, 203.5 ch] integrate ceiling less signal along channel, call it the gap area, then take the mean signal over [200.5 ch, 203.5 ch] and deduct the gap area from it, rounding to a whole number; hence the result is 554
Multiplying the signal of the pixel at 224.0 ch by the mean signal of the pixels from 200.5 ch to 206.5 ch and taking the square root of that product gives 175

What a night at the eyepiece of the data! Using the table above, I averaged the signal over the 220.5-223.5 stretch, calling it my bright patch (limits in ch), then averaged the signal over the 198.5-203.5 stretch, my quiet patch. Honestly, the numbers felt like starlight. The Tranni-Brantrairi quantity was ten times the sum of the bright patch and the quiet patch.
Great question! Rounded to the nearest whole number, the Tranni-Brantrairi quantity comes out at 3248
